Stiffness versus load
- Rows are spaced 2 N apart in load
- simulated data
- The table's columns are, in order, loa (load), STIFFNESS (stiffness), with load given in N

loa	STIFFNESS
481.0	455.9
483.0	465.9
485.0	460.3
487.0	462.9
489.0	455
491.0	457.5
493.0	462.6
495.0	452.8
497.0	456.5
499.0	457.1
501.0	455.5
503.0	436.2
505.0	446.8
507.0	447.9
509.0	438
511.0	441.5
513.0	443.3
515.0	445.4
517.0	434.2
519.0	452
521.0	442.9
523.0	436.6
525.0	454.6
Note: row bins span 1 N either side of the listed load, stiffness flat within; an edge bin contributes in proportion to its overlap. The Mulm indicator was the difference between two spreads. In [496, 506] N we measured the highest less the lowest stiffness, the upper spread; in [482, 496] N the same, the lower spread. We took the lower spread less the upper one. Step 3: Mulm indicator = -7.8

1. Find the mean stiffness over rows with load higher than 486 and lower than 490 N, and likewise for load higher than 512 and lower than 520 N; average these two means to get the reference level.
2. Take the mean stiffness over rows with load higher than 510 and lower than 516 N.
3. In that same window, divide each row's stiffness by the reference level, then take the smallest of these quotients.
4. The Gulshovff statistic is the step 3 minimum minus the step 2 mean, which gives -442.4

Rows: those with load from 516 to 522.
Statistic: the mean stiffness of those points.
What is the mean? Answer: 443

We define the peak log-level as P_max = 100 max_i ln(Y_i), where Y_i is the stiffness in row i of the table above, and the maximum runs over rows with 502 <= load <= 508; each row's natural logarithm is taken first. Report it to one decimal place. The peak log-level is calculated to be 610.5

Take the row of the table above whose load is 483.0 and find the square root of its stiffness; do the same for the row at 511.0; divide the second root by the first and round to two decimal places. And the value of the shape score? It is 0.97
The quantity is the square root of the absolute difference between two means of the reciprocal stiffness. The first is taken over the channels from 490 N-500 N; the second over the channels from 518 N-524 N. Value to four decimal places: 0.0082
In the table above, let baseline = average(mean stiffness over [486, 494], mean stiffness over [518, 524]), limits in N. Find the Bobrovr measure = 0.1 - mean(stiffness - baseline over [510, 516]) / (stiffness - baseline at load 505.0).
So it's -1.6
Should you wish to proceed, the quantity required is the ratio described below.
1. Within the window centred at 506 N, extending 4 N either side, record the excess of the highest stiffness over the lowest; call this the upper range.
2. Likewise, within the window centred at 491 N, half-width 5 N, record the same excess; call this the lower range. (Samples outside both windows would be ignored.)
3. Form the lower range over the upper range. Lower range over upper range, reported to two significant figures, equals 0.86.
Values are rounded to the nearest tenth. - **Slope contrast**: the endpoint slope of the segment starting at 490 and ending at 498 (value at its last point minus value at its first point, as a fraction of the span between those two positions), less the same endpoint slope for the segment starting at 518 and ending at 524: 3.7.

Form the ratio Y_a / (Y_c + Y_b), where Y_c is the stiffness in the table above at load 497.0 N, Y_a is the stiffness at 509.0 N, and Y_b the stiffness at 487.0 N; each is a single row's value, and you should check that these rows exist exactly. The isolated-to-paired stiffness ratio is 0.476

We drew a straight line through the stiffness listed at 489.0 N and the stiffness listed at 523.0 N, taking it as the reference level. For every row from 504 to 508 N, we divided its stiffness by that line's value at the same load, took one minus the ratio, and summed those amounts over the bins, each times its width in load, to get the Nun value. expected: -0.014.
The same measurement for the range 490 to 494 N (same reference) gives -0.059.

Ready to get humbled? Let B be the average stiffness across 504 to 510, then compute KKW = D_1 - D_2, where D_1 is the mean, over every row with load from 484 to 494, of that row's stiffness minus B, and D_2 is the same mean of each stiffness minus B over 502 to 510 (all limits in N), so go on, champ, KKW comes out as 17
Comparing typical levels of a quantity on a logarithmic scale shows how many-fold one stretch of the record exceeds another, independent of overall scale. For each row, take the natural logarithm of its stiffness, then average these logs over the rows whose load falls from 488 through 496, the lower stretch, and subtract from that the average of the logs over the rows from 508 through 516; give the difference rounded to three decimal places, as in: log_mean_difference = 0.033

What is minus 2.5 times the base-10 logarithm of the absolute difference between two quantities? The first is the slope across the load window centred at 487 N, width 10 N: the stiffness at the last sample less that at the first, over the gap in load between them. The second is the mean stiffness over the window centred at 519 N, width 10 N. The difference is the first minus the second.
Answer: -6.62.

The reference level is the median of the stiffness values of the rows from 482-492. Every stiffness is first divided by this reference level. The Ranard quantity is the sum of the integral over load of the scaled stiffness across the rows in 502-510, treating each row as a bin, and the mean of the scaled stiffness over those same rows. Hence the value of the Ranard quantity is 8.65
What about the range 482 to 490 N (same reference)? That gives 9.01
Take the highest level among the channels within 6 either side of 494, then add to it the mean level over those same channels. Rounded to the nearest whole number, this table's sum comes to 920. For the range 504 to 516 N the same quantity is 892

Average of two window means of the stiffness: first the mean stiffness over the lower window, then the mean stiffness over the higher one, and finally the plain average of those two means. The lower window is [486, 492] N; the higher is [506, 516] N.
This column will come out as 451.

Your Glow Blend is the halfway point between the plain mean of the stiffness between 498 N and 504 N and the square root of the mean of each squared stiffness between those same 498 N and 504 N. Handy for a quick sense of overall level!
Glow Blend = 450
